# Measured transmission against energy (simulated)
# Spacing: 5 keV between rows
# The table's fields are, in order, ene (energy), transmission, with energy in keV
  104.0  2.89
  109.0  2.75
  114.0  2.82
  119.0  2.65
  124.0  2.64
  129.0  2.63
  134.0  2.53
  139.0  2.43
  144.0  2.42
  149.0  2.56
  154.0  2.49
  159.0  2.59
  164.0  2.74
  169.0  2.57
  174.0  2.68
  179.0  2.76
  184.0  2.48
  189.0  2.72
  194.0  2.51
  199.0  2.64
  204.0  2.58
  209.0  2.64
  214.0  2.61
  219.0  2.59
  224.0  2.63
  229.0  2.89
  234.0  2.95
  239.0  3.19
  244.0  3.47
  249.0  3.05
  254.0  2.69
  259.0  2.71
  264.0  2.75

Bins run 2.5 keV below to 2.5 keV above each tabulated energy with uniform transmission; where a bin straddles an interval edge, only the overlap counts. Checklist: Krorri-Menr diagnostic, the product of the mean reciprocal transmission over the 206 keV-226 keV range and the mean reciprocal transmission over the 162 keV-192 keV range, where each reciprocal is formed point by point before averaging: 0.144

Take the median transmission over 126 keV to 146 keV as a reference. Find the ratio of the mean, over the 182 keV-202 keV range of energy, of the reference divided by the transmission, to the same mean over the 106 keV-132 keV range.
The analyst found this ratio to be 1.04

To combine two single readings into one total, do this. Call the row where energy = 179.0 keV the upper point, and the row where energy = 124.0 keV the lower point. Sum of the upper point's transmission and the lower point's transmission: 5.40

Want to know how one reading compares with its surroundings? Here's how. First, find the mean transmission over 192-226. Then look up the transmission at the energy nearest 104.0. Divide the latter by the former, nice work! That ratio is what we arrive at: 1.11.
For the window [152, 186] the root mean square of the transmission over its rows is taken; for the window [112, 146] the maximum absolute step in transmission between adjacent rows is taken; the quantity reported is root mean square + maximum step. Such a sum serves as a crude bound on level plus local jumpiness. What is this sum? 2.79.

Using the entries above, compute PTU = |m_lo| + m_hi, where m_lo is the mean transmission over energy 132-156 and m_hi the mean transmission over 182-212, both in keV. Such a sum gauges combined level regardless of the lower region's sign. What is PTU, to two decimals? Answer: 5.08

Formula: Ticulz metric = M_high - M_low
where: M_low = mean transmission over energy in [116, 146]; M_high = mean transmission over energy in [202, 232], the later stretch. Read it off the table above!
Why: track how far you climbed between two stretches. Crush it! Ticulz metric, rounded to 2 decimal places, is 0.11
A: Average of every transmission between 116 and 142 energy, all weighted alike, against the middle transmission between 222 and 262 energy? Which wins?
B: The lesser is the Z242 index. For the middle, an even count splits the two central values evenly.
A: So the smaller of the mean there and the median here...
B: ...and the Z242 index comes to 2.58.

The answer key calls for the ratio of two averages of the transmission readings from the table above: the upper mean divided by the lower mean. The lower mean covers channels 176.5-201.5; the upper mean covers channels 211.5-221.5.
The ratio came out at 0.99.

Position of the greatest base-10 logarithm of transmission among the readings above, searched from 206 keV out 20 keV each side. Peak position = 189.0 keV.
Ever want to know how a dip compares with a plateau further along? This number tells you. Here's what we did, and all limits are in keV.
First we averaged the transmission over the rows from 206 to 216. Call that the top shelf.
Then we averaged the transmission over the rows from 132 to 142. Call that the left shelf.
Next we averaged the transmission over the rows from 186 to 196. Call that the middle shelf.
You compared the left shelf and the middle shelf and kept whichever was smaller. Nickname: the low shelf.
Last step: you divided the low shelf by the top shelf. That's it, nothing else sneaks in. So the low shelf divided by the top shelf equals 0.94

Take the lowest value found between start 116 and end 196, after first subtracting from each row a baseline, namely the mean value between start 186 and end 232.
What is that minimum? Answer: -0.23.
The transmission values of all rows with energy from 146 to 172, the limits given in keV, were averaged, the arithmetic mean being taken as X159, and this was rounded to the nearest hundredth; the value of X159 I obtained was 2.59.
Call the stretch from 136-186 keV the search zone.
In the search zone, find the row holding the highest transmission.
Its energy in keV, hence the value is 179.0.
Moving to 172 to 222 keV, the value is 179.0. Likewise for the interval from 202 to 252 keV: 244.0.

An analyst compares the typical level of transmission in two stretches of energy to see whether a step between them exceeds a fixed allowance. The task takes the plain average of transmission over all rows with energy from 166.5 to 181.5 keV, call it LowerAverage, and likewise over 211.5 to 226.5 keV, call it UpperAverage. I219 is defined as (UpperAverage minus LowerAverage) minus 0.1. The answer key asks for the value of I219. -0.16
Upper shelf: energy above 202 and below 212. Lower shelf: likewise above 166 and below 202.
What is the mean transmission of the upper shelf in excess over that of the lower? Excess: -0.01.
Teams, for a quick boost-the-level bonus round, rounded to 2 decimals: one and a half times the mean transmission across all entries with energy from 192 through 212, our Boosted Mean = 3.89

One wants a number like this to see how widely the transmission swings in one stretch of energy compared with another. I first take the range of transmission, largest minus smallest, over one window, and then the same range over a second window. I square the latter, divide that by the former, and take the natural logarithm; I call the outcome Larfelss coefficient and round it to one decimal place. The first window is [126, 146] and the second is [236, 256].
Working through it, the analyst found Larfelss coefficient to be 1.1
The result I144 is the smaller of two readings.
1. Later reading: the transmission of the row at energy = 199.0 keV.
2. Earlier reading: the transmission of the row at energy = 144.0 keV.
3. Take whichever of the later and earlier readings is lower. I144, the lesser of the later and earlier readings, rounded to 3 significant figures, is 2.42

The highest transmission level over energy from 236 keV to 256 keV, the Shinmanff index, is 3.47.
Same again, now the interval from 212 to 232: 2.89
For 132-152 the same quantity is 2.56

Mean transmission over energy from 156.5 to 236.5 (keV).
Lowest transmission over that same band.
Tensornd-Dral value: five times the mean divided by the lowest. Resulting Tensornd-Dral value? 5.37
